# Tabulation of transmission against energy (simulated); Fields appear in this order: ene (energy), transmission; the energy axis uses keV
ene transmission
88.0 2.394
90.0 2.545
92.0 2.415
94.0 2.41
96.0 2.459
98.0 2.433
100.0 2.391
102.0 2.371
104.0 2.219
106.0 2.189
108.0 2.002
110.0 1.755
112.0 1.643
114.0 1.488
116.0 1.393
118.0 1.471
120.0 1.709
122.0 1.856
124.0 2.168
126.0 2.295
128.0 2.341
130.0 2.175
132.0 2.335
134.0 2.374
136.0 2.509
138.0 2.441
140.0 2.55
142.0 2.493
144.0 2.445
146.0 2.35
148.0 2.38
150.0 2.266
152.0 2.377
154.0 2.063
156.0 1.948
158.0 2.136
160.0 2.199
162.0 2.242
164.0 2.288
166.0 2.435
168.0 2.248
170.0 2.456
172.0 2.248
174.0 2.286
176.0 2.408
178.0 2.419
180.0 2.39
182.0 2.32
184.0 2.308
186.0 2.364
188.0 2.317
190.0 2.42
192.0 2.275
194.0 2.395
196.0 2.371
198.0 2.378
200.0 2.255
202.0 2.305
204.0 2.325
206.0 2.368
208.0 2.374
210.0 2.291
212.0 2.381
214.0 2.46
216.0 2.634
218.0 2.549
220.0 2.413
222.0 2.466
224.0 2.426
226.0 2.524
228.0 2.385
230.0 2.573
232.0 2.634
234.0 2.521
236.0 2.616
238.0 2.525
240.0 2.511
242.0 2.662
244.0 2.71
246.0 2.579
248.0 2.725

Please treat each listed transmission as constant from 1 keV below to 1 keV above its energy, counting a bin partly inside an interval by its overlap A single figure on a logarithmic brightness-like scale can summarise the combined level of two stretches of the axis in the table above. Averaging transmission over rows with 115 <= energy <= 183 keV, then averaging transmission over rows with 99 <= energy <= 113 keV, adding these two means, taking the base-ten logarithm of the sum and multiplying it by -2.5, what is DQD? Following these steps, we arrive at -1.59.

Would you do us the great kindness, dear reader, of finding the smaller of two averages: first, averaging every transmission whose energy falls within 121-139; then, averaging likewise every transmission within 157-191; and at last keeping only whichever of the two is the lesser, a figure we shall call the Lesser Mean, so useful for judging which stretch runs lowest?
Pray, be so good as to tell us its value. 2.28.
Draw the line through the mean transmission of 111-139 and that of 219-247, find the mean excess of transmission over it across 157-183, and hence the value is 0.08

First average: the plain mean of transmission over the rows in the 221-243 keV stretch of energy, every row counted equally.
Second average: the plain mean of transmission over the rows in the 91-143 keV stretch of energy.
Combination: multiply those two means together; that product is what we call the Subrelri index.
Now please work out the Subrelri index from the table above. 5.4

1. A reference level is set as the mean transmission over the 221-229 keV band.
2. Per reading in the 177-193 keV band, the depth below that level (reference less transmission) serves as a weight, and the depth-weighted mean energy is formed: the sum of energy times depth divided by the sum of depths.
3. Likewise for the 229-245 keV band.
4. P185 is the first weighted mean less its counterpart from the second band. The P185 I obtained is -51.8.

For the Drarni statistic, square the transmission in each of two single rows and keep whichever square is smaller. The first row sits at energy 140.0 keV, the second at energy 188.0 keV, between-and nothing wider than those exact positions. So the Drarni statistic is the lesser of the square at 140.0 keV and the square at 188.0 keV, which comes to 5.4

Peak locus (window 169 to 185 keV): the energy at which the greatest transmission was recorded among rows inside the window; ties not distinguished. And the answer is 170.0 keV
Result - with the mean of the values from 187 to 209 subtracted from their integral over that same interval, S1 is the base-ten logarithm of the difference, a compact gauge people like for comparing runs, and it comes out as 1.69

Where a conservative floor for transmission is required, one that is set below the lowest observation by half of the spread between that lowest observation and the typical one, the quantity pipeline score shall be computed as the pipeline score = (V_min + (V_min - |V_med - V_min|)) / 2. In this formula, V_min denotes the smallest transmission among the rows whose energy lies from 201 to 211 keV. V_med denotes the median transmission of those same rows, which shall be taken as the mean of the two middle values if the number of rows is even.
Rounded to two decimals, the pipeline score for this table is 2.27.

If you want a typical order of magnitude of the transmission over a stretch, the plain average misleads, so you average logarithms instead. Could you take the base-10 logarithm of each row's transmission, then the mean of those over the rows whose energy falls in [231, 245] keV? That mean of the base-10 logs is 0.414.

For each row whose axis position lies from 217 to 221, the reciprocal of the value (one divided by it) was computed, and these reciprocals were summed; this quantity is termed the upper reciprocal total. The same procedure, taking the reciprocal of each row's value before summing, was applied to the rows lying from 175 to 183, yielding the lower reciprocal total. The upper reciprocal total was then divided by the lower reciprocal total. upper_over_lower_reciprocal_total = 0.48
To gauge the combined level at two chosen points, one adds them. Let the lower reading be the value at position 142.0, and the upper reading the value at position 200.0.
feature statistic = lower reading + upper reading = 4.75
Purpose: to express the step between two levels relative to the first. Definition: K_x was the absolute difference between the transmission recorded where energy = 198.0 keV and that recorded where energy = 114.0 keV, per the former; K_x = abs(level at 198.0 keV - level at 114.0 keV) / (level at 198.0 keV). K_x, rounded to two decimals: 0.37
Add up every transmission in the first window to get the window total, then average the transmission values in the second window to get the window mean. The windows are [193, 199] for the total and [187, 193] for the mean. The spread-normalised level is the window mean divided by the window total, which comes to 0.327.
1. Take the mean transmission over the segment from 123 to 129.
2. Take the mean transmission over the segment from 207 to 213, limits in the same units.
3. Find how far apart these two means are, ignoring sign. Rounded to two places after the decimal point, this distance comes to 0.08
